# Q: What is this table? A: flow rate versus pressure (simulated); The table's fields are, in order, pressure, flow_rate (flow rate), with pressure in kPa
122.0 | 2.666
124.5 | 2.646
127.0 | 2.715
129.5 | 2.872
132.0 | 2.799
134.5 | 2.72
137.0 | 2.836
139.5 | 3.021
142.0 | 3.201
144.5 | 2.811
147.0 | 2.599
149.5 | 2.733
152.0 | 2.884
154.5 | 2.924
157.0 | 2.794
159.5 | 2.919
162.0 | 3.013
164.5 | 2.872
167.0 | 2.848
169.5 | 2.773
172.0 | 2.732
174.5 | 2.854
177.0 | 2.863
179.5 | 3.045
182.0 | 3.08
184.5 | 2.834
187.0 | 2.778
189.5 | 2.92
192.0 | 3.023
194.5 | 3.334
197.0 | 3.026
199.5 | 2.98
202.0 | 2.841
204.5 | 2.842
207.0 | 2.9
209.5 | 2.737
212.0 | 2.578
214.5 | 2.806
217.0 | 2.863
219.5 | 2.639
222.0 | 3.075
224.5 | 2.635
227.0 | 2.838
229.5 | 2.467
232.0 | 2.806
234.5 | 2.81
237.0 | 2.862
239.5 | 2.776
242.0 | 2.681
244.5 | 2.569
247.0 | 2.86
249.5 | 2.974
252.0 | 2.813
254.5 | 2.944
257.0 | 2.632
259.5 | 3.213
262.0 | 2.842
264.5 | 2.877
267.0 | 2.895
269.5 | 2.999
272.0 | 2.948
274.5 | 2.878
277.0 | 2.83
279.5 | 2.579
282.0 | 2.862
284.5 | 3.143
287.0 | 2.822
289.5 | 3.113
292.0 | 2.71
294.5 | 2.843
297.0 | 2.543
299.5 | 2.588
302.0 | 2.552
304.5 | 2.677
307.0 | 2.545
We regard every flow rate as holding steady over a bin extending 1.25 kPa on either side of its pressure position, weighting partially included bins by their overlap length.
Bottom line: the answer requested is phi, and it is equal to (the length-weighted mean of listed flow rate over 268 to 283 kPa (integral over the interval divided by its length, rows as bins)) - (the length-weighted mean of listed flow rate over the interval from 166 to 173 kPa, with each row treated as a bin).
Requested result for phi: 0.07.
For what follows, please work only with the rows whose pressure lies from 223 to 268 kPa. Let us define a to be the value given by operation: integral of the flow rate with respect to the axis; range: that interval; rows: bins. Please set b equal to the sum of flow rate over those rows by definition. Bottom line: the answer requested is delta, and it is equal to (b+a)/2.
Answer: 88.4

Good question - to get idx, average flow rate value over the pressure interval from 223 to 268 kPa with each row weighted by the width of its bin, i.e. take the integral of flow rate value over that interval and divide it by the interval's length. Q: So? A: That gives 2.81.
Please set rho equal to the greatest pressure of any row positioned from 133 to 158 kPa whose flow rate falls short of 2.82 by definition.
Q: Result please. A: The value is 157.0 kPa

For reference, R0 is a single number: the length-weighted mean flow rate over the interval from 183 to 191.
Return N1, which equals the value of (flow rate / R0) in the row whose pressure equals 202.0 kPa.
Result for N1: 0.99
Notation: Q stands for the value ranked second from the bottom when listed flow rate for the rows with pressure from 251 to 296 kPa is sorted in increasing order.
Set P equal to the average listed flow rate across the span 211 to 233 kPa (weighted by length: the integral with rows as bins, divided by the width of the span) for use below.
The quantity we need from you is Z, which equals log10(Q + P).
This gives 0.731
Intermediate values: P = 2.75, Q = 2.632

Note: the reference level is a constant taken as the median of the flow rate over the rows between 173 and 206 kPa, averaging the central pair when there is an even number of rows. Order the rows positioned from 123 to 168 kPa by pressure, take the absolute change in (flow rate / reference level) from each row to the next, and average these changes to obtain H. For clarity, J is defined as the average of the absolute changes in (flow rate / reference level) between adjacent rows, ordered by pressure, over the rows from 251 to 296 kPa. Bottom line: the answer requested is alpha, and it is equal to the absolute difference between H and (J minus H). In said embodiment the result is 0.018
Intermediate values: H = 0.046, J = 0.074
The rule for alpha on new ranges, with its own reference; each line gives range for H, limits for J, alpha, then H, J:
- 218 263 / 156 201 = 0.124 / 0.083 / 0.041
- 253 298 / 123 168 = 0.109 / 0.078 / 0.046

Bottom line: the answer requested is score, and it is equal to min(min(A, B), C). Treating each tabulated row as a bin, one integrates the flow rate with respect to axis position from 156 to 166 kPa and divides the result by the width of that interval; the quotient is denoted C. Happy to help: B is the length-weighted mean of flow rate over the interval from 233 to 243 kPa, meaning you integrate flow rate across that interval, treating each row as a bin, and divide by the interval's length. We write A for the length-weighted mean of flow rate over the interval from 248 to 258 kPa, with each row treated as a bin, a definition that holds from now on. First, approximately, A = 2.85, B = 2.79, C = 2.90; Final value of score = 2.79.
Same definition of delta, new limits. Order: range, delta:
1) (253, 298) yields 90.5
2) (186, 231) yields 89.7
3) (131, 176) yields 89.8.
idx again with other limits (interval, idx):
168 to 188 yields 2.87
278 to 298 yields 2.83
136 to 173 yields 2.87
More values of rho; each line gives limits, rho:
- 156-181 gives 172.0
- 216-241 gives 239.5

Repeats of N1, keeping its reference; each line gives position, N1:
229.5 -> 0.86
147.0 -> 0.91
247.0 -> 1.00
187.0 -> 0.97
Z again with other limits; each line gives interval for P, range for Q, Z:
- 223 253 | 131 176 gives 0.739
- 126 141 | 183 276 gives 0.733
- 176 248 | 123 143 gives 0.745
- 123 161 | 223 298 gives 0.730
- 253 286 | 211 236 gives 0.738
